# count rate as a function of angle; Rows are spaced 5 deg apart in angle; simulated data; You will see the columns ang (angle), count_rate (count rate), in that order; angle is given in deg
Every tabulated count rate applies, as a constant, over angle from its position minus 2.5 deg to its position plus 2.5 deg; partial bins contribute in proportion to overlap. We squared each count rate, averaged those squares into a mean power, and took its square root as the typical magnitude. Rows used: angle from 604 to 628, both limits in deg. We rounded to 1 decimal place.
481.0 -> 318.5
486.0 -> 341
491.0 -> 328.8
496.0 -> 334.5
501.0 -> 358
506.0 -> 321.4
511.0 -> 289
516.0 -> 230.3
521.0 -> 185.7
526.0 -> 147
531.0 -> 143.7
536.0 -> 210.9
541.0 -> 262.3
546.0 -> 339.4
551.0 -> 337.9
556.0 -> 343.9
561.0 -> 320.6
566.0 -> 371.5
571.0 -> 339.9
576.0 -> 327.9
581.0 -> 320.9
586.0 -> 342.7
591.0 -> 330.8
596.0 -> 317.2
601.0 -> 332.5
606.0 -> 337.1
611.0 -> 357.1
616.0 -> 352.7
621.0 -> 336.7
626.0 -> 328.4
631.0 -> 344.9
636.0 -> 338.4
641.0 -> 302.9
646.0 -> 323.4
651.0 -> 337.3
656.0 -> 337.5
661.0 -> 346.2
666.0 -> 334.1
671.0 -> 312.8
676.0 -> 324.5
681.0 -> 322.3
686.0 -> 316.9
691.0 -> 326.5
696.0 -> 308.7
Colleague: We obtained 342.6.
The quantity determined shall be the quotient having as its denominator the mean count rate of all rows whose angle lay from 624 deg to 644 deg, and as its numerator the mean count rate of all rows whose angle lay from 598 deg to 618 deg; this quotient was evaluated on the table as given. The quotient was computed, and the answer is 1.05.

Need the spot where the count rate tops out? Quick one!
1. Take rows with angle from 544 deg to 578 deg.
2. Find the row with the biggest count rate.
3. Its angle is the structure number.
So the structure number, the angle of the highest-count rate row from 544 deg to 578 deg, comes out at 566.0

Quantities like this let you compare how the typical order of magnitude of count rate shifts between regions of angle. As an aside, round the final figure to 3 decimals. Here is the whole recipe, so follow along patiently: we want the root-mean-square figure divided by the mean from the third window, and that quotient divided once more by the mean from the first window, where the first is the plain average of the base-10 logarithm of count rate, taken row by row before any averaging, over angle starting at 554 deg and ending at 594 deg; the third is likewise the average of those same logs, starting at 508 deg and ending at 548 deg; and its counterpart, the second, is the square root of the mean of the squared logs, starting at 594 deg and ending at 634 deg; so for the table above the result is 0.428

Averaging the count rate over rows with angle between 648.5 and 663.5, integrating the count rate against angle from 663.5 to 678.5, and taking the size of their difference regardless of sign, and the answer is 4517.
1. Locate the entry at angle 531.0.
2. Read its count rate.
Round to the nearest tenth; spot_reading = 143.7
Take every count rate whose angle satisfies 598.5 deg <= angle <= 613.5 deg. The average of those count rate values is 342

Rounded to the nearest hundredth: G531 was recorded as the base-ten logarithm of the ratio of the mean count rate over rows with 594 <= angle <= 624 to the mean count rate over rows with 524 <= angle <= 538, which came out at 0.31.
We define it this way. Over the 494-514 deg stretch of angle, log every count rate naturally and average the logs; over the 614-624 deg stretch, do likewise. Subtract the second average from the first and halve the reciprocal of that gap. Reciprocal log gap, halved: -8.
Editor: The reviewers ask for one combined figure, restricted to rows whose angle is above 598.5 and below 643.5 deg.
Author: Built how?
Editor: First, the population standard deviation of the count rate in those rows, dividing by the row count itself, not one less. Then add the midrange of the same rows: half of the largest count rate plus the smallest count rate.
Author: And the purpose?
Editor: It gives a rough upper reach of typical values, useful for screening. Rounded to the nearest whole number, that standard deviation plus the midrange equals 345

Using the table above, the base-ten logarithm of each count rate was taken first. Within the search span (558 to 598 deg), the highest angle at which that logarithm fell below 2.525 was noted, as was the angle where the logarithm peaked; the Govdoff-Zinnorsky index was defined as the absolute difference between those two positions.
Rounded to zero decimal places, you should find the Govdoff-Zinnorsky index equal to 30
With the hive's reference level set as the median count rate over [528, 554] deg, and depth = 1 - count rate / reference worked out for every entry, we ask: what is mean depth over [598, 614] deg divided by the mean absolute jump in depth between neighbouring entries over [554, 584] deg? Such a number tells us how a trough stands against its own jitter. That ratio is -3.2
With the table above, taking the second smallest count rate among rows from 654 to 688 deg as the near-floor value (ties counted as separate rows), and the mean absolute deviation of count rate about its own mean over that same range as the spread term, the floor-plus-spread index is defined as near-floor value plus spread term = 327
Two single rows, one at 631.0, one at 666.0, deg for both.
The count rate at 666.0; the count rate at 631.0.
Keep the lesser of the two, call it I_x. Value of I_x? 334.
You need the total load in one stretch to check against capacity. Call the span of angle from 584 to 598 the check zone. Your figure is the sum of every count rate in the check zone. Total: 991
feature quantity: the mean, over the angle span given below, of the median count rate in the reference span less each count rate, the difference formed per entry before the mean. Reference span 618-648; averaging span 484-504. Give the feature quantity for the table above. -8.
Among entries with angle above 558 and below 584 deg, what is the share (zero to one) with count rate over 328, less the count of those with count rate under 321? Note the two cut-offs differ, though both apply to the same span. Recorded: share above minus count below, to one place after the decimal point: -1.6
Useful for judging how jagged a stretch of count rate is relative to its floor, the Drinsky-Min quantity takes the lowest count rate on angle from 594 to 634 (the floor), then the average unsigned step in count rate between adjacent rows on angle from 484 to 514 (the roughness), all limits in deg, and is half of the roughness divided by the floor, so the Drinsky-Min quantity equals 0.035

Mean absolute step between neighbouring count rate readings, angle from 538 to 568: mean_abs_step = 32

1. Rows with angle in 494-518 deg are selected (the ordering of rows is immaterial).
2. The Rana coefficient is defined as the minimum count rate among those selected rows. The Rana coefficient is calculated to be 230.3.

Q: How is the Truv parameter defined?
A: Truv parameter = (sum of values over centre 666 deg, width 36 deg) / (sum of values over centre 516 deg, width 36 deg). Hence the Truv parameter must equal 1.38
